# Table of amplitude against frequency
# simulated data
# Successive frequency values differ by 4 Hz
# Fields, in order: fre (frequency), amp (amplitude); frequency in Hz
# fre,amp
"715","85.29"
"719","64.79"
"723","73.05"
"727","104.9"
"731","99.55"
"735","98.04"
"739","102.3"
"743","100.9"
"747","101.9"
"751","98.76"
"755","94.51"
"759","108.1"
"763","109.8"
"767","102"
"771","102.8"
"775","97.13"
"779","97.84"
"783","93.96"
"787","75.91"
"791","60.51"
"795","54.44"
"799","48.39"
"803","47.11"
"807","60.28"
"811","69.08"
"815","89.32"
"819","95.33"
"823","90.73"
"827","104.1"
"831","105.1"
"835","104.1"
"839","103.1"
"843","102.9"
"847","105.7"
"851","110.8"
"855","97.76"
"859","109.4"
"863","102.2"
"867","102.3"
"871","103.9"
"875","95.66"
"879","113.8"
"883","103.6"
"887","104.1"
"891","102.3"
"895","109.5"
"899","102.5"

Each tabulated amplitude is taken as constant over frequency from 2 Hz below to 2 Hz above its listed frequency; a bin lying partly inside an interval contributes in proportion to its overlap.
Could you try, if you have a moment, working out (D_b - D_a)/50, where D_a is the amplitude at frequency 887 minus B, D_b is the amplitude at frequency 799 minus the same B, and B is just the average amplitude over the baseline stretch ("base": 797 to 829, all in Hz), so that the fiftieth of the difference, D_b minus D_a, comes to -1.1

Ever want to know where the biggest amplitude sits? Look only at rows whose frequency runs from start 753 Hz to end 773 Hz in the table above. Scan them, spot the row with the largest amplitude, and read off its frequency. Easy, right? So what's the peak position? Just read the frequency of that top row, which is 763 Hz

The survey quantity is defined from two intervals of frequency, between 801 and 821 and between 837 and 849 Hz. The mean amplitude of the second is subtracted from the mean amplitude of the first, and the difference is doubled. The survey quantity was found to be -63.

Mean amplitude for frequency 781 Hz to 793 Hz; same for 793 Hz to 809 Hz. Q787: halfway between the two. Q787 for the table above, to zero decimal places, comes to 65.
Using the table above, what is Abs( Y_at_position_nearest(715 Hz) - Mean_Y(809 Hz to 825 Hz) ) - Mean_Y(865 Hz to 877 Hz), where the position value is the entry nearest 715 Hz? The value -100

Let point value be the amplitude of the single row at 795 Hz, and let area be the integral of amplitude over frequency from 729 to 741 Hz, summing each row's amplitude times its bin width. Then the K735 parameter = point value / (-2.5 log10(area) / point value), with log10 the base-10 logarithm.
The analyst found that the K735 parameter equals -385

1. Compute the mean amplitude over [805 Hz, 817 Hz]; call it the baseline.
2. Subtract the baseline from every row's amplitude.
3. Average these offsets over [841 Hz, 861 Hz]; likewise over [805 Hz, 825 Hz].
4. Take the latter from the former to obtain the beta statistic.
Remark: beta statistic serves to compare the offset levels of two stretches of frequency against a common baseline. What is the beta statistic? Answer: 24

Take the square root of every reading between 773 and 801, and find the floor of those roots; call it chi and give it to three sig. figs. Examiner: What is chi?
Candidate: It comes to 6.96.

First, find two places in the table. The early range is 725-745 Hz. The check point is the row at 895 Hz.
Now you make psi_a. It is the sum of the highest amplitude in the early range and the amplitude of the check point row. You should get 214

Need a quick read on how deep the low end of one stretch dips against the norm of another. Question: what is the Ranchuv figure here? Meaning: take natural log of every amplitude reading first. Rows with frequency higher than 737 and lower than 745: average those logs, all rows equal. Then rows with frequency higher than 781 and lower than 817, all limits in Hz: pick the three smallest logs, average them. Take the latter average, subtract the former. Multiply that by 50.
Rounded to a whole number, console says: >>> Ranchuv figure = -36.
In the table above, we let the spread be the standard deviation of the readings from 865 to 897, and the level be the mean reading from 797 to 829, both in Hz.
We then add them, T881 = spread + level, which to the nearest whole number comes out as 81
